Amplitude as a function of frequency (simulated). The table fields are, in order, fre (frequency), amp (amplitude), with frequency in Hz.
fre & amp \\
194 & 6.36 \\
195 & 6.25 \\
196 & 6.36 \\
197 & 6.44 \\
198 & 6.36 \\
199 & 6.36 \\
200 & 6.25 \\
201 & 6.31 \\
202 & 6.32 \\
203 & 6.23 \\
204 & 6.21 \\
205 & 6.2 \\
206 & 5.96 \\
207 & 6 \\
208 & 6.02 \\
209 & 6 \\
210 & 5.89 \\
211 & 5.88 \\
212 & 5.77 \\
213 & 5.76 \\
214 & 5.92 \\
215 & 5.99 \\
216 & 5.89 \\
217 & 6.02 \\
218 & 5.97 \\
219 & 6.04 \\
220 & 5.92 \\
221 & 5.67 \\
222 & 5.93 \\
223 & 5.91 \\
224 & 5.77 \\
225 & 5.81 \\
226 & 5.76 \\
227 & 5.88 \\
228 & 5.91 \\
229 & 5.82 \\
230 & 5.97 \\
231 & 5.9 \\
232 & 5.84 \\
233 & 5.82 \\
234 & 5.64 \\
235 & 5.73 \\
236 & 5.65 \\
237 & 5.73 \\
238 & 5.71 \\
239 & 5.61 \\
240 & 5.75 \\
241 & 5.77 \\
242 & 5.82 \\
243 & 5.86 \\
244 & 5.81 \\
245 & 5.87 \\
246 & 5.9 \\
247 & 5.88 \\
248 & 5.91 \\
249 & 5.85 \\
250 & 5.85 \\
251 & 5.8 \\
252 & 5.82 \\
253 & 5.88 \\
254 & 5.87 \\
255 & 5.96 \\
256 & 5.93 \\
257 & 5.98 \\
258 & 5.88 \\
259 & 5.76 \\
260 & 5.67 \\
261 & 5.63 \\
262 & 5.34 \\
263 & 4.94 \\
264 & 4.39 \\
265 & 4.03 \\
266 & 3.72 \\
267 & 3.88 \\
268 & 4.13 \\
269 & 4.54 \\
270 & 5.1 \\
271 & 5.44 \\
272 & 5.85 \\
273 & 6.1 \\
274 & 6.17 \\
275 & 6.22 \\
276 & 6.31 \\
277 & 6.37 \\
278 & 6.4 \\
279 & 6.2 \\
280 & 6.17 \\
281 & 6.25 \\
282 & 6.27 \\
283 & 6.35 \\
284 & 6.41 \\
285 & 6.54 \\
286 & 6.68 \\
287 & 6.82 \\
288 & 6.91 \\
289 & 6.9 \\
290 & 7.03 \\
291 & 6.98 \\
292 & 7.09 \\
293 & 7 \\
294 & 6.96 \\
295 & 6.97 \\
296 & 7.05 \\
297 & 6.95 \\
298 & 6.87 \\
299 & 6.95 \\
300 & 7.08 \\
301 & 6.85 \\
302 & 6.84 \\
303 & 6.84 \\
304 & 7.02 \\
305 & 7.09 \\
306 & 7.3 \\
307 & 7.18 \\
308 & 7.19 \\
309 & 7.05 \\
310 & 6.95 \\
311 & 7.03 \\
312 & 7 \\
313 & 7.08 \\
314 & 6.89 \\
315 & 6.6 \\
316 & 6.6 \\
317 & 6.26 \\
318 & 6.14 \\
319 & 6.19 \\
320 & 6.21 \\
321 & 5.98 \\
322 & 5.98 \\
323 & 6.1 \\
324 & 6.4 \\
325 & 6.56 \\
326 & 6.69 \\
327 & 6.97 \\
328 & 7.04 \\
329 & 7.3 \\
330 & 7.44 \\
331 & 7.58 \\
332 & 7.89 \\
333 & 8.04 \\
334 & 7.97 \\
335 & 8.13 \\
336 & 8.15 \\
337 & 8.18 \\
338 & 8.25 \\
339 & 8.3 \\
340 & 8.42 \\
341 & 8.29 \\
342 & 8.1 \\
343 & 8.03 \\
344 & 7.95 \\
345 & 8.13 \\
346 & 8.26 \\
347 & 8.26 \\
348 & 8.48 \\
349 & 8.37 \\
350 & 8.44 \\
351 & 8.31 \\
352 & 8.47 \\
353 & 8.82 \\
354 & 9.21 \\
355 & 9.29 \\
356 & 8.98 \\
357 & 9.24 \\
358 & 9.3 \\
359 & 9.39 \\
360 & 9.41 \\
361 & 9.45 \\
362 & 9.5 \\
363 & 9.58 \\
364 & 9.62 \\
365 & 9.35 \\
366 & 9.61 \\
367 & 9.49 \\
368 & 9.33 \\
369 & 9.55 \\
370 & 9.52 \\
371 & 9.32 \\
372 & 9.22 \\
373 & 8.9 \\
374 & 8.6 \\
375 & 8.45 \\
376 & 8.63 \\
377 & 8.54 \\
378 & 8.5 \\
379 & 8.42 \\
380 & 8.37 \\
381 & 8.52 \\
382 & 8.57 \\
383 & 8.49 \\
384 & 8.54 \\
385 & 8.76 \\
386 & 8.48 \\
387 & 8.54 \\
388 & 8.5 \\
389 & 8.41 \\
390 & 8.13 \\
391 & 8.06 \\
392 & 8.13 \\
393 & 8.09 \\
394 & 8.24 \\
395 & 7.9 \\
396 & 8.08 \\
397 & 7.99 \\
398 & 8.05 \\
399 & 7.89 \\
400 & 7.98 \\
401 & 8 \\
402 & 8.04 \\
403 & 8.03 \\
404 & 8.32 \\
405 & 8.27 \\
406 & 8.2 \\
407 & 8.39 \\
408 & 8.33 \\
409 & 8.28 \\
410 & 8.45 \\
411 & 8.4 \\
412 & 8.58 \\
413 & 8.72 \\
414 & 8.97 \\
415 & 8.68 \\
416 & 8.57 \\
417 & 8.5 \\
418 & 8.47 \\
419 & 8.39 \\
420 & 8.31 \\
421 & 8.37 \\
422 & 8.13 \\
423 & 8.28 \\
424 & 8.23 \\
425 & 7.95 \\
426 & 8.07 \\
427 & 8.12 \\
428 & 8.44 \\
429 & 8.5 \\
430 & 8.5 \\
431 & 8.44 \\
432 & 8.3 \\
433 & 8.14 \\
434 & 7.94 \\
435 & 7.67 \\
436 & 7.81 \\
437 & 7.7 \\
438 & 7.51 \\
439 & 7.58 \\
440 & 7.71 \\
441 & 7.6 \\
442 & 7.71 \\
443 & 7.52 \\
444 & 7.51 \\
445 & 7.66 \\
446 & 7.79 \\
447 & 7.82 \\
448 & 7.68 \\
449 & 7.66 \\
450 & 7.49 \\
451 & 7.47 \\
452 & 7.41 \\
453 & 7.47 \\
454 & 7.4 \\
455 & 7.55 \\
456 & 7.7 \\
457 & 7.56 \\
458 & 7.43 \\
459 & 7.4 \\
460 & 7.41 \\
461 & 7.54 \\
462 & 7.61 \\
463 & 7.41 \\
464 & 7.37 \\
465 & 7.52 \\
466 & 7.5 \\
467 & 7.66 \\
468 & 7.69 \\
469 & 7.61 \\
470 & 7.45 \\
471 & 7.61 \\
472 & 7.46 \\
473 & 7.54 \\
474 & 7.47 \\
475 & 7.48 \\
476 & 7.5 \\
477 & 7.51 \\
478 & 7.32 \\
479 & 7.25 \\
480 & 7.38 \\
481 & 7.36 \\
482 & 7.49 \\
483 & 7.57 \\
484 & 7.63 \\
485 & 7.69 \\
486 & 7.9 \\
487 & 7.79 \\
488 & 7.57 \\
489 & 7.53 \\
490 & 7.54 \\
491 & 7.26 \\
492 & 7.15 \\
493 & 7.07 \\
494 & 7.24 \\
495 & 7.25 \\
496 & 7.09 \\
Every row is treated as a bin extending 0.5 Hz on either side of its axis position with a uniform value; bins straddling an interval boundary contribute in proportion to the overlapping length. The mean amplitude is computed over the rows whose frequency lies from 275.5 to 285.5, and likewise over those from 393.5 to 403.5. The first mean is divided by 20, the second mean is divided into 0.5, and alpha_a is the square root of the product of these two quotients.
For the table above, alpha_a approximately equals 0.140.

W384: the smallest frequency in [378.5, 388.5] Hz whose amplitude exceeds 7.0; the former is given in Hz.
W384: 379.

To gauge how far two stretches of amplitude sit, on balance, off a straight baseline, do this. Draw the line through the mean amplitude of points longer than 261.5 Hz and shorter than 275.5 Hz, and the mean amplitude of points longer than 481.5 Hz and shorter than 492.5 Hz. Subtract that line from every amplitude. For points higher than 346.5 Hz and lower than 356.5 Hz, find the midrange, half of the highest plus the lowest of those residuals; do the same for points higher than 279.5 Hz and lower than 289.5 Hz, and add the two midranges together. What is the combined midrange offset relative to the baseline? 4.2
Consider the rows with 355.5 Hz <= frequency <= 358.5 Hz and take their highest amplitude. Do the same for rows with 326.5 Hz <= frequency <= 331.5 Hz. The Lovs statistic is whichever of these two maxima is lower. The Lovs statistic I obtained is 7.6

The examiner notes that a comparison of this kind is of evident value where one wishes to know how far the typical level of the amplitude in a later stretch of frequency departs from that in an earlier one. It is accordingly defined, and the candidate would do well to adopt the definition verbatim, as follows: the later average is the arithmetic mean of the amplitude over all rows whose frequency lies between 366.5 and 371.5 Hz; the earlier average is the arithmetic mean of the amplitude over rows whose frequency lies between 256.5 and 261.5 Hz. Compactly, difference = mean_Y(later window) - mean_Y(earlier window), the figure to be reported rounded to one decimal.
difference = 3.7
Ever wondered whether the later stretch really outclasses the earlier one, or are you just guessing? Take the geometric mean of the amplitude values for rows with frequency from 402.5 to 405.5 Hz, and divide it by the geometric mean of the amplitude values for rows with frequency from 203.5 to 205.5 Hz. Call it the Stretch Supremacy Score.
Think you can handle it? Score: 1.32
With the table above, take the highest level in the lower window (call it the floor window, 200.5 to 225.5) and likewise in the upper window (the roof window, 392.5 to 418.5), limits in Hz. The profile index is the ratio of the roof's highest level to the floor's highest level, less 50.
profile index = -48.6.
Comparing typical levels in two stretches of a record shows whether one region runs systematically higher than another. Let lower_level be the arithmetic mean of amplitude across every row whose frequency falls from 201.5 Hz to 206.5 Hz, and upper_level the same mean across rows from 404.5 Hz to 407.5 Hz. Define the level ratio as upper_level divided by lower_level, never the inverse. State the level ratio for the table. 1.34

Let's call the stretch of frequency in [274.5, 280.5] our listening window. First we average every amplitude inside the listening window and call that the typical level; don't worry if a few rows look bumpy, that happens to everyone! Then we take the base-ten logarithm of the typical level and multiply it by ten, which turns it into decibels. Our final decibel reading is 8.0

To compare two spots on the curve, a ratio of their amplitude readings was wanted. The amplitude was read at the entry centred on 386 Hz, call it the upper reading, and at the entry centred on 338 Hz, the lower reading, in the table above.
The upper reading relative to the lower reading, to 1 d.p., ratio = 1.0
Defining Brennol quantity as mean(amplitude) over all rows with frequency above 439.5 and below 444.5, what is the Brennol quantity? 7.6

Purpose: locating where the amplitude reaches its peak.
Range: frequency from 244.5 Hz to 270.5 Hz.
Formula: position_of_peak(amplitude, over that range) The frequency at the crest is 257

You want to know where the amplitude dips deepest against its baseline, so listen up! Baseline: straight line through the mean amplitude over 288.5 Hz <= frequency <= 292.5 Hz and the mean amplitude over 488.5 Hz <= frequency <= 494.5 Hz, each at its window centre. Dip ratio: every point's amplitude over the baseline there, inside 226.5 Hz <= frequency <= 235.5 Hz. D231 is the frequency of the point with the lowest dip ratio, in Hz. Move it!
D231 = 234 Hz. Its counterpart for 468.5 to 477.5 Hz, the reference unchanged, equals 470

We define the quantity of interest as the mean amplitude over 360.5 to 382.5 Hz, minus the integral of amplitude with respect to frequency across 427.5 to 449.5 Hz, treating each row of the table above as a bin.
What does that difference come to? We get -164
